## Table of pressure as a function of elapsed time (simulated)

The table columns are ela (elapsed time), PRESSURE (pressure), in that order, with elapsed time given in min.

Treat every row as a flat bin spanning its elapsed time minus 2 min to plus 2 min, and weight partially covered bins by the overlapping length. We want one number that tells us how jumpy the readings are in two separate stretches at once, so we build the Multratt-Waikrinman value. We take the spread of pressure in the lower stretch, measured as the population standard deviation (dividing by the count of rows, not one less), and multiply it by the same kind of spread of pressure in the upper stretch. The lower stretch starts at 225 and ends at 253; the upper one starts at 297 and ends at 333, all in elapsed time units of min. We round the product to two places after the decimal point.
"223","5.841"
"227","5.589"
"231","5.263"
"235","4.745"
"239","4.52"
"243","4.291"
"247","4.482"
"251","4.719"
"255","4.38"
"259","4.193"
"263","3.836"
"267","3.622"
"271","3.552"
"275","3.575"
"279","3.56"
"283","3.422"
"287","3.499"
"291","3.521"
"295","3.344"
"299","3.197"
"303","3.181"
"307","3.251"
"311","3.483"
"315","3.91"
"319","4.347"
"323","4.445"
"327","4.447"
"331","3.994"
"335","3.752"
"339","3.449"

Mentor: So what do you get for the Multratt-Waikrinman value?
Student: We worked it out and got 0.22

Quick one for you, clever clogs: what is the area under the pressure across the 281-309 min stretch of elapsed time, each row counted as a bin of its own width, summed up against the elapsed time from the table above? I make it 94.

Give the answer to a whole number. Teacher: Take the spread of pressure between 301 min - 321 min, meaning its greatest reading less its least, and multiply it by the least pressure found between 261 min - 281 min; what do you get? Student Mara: 4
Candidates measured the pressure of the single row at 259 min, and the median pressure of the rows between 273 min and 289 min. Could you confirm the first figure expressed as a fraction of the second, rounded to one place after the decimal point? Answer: 1.2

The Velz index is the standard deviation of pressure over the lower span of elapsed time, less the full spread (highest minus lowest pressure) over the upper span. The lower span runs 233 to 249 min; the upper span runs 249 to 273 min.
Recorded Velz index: -1.0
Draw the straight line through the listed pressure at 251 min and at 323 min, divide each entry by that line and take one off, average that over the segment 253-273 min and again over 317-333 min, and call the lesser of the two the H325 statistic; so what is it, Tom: -0.16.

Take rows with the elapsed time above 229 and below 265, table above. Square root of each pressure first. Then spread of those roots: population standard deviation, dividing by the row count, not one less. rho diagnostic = 0.089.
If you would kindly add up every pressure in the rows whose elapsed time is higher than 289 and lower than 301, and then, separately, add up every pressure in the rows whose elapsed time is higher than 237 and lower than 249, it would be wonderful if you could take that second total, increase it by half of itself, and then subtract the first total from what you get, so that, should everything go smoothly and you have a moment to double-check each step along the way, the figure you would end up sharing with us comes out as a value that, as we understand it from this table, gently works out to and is 9.9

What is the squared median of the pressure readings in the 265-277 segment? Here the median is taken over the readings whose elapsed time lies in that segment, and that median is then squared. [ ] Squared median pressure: 13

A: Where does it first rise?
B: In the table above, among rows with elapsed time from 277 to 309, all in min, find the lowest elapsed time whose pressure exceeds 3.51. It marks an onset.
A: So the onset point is 279 min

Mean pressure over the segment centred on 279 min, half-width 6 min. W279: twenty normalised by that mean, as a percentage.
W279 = 568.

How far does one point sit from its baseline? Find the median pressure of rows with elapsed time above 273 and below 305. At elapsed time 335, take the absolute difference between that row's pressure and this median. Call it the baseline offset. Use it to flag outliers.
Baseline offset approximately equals 0.29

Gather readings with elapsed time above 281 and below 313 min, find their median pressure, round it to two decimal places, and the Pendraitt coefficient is 3.38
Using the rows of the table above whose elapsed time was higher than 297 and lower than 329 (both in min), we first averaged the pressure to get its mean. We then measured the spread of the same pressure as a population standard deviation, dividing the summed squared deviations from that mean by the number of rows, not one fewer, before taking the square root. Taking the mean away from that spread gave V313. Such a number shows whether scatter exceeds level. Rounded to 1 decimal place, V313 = -3.2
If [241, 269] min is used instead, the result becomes -3.9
